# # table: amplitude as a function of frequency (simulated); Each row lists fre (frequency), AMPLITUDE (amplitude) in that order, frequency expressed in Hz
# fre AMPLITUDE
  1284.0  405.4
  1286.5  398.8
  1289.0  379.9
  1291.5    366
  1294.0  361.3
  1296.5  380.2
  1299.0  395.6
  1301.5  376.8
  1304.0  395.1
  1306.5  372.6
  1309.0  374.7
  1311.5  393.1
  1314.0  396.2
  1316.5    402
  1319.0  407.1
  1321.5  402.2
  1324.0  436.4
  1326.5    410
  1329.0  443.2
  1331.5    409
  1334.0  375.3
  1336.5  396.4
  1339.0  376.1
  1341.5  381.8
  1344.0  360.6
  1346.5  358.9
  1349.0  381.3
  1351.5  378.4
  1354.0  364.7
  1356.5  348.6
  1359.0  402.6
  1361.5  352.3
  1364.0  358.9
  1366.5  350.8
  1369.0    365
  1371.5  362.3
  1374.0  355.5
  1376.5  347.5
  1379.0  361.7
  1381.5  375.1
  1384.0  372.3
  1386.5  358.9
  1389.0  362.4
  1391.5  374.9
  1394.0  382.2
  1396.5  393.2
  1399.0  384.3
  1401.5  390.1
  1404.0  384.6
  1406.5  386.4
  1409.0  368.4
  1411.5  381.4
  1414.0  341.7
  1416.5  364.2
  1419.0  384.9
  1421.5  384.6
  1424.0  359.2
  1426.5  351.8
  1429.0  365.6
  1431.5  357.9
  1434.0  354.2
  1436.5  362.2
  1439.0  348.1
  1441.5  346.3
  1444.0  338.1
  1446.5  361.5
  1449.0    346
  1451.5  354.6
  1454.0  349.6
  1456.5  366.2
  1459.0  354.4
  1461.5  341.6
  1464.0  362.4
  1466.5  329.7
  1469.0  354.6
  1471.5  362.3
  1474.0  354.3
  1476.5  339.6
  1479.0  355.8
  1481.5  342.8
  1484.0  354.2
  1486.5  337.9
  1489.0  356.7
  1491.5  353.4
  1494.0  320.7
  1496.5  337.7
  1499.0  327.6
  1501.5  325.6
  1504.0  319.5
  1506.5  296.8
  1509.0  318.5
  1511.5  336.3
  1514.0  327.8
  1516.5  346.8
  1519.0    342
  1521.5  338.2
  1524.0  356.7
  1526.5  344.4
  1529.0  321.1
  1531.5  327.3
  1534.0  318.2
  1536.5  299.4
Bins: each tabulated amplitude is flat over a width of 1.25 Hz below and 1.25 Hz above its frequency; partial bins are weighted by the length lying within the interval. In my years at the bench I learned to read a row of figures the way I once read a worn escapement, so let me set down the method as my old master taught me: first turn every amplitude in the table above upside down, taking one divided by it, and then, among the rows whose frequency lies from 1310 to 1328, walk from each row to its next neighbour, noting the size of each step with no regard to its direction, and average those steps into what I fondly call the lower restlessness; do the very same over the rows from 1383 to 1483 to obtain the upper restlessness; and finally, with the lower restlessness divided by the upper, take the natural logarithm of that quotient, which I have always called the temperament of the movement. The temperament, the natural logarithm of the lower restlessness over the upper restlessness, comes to -0.3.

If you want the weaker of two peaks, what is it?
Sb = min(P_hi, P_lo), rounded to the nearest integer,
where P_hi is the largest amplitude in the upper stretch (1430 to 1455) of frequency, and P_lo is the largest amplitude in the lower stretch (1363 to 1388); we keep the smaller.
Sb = 362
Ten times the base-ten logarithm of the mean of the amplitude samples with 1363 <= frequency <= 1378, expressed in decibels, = 25.5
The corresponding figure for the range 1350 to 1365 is 25.7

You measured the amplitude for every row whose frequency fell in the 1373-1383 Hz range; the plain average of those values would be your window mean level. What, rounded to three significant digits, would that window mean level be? 360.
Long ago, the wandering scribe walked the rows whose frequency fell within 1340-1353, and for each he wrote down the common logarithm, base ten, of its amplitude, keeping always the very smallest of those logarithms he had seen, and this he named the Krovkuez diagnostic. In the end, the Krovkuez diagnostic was 2.55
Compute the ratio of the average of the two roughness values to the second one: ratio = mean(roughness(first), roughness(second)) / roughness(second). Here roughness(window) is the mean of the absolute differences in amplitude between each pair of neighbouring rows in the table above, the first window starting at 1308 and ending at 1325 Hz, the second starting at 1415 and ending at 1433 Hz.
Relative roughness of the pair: 0.97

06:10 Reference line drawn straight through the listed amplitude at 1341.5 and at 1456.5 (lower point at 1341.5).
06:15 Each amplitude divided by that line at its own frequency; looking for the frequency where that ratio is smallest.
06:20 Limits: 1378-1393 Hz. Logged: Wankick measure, 1386.5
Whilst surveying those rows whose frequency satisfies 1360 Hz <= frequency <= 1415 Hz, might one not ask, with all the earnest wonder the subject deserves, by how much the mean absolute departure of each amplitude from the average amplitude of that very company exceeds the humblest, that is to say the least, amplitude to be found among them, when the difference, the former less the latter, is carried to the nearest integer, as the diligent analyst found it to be -329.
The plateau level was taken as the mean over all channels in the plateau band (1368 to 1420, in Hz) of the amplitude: 371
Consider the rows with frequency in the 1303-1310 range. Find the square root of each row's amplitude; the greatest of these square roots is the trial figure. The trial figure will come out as 19.9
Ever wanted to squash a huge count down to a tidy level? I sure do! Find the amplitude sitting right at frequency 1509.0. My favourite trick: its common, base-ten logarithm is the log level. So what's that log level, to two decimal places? 2.50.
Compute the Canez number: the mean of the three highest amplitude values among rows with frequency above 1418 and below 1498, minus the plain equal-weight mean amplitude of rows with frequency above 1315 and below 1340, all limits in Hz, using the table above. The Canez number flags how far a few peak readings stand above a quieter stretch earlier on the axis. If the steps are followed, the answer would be -27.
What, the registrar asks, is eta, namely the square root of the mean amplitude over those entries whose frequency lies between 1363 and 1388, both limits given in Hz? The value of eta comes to 19.0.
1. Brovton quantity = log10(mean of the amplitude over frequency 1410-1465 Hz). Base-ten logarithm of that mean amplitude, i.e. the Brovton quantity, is 2.554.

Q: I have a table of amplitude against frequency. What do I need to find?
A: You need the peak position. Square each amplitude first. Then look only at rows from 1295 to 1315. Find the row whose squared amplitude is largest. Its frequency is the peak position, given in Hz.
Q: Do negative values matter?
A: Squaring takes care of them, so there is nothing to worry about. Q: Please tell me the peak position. 1314.0 Hz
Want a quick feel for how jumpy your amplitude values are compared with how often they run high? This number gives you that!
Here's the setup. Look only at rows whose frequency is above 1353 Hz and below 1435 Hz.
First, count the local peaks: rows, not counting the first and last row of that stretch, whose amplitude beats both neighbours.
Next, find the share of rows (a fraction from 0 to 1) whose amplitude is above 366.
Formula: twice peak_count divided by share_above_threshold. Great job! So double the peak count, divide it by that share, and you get 47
